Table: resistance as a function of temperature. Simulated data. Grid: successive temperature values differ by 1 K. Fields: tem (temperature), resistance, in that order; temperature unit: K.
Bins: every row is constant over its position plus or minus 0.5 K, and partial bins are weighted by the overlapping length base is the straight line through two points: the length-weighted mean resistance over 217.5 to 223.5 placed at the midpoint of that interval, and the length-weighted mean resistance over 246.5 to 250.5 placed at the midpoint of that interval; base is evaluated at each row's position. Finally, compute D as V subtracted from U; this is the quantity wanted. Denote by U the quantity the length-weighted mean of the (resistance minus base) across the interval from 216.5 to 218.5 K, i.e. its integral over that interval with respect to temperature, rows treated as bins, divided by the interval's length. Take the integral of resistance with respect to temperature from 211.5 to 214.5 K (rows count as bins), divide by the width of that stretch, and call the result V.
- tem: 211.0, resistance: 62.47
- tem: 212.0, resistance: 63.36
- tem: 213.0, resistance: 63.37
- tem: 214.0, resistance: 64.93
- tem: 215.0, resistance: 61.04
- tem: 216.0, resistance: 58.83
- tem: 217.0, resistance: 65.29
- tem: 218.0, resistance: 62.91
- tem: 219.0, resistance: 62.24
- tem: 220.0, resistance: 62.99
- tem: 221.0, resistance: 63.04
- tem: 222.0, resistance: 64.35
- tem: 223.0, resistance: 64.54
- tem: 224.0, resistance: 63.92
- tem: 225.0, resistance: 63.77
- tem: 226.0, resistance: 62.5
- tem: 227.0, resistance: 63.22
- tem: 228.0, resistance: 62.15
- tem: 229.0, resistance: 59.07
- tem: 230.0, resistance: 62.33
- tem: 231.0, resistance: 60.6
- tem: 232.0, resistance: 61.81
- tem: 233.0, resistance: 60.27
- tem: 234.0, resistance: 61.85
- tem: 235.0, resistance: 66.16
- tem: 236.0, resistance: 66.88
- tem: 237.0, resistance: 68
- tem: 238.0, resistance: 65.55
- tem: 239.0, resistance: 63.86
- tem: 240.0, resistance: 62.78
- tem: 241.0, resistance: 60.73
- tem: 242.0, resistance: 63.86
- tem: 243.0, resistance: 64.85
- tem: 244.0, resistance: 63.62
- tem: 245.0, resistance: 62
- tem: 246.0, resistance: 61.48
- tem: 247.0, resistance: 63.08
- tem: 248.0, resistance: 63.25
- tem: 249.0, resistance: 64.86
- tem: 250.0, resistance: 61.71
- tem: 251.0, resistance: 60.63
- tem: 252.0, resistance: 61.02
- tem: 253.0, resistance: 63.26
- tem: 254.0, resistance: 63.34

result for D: -63.1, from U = 0.7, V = 63.9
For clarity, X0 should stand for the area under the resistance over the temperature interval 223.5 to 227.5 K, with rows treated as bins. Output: 253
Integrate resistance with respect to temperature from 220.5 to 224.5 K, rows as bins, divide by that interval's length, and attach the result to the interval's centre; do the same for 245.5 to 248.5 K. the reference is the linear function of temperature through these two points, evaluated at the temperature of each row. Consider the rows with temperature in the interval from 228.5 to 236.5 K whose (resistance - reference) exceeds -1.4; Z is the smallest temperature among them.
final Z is 230.0 K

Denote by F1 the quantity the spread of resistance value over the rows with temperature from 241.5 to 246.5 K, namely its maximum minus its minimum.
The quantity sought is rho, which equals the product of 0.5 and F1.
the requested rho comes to 1.7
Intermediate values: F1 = 3.4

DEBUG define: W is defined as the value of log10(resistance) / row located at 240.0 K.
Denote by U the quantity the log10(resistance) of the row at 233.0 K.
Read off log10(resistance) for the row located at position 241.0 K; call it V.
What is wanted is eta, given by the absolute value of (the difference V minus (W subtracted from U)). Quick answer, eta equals 1.80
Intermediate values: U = 1.78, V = 1.783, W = 1.80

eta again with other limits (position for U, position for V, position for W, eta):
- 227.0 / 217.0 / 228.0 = 1.81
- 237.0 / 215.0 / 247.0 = 1.75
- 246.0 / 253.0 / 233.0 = 1.79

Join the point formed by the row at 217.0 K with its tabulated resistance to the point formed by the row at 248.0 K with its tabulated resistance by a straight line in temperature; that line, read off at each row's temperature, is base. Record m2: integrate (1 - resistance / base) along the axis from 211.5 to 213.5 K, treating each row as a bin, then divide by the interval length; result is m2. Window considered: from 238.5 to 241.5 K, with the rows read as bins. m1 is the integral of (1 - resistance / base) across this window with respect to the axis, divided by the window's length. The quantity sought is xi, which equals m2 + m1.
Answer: 0.05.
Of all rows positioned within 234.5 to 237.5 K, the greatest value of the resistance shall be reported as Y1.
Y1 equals 68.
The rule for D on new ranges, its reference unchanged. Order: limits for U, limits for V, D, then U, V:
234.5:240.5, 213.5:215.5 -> -60.7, 2.3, 63.0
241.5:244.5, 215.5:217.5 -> -61.2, 0.9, 62.1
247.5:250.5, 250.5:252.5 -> -60.8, 0.1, 60.8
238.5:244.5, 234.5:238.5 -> -66.6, 0.0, 66.6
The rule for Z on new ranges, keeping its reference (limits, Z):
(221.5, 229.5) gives 222.0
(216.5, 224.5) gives 217.0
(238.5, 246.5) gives 239.0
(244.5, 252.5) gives 245.0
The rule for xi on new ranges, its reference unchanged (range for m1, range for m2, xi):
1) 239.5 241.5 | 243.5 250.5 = 0.04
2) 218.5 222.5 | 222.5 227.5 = 0.05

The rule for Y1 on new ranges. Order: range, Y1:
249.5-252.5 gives 61.71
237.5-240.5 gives 65.55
